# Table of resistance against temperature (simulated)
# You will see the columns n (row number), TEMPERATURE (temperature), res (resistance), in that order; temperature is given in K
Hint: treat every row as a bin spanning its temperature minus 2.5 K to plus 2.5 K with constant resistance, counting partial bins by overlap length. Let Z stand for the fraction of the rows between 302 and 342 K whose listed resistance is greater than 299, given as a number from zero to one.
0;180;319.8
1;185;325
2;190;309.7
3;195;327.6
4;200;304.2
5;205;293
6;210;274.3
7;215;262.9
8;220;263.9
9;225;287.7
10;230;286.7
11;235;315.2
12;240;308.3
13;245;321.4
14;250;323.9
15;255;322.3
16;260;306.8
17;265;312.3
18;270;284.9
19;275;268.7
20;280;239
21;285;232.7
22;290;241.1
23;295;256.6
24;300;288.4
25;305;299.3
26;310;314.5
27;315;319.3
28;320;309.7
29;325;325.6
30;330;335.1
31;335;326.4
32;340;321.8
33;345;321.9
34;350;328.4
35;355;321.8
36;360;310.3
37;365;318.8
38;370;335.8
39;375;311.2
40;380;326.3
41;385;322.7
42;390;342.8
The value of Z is 1.00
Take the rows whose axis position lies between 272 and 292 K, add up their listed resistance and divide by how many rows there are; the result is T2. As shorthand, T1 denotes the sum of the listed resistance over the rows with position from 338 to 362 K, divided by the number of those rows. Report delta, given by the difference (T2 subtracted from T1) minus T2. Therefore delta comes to -170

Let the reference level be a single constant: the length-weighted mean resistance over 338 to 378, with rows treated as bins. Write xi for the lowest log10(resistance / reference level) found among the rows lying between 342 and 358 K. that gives 0.001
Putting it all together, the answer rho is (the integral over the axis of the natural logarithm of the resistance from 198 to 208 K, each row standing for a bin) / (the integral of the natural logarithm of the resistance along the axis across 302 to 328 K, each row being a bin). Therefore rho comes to 0.4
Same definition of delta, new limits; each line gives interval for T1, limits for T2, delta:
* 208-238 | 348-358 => -368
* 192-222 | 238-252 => -348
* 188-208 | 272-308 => -213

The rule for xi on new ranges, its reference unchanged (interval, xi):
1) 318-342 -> -0.016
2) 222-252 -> -0.049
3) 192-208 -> -0.040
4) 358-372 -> -0.015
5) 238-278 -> -0.078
